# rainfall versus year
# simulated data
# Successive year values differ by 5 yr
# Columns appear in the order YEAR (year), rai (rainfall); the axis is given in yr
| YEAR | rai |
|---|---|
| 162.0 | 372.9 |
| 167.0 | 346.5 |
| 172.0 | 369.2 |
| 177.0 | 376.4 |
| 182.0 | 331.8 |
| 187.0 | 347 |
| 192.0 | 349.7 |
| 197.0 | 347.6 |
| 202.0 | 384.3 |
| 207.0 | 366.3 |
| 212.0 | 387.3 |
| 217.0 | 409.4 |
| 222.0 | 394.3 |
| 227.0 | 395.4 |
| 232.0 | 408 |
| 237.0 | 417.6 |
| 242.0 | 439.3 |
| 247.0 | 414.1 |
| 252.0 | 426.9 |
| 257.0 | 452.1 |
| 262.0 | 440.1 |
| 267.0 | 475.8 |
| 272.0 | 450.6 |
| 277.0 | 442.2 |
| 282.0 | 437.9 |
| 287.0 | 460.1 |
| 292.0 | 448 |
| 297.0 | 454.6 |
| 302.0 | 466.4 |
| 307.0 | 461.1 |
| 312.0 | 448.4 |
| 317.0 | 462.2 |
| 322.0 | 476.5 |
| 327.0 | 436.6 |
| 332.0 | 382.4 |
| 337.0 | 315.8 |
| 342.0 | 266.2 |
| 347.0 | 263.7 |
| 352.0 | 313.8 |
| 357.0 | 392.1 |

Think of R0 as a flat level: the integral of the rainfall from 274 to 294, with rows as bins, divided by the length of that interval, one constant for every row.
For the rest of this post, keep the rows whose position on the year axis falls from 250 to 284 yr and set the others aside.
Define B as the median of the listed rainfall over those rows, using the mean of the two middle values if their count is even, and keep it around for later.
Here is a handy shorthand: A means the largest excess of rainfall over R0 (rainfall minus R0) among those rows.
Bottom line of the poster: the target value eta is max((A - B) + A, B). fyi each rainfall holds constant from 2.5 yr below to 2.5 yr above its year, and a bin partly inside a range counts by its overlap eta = 442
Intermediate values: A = 29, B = 442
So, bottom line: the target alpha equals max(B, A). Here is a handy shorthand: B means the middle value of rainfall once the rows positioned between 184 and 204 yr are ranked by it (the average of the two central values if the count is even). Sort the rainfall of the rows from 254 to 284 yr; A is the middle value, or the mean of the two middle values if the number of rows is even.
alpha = 446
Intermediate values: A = 446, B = 349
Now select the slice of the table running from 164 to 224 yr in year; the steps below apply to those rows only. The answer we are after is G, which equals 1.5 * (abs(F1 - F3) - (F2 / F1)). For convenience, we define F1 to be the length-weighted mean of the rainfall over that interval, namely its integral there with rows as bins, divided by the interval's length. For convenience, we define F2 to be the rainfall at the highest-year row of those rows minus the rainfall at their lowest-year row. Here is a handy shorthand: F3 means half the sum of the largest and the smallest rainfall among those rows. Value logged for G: 5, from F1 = 367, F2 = 48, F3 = 371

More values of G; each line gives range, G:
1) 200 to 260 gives 1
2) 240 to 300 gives 1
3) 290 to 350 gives 54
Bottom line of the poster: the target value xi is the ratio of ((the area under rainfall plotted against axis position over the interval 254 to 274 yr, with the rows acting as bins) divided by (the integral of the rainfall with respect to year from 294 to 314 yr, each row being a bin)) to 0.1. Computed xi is 9.9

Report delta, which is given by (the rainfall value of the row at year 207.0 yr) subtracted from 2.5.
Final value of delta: -364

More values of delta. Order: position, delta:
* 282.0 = -435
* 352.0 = -311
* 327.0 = -434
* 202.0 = -382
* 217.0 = -407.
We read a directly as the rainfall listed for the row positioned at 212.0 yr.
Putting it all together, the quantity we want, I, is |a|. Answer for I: 387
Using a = 387.3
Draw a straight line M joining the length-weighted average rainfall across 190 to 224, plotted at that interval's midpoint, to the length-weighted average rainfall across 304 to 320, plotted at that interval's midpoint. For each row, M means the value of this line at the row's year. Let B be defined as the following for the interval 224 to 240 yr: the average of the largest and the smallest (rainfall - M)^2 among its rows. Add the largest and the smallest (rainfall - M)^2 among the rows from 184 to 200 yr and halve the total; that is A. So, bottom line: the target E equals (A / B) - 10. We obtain -7.8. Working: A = 346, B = 154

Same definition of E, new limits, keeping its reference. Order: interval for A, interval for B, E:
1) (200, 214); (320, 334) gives -10.0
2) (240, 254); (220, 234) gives -1.0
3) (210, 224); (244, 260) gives -9.5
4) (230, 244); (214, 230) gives -7.8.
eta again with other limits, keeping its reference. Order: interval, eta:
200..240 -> 395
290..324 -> 461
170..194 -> 350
